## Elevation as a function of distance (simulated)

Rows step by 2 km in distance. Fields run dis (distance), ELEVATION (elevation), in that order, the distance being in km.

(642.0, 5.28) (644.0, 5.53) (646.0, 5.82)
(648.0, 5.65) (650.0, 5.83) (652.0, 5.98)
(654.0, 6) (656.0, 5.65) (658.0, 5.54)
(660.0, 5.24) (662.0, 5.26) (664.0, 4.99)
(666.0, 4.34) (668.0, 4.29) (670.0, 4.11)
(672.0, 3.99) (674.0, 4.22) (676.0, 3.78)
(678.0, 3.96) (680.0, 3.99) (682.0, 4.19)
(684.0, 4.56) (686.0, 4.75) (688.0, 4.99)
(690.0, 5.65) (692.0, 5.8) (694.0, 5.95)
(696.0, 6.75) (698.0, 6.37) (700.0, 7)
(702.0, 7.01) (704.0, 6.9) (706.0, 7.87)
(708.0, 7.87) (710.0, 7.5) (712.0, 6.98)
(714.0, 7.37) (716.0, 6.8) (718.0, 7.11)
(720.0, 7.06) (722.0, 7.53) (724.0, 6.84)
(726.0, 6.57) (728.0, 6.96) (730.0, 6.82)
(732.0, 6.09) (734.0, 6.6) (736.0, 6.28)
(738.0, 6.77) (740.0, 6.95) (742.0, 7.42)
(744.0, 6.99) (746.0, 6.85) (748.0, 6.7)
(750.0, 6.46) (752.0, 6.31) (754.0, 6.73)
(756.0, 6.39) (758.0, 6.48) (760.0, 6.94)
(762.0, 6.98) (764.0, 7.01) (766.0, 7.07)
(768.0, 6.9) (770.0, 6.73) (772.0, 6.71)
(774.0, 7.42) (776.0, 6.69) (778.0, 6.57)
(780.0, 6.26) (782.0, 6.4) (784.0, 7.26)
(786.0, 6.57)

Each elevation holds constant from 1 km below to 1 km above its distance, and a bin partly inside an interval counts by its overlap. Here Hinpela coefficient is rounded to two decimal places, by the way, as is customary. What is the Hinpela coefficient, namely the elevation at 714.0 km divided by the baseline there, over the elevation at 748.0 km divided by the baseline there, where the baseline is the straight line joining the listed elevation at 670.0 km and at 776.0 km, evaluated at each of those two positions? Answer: 1.28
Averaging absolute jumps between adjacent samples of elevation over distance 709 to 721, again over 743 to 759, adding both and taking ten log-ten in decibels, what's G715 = -2.3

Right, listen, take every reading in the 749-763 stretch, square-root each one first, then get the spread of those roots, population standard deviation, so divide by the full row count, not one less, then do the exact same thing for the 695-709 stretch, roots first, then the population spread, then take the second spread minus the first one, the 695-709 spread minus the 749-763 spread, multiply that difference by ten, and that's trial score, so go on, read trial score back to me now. 0.5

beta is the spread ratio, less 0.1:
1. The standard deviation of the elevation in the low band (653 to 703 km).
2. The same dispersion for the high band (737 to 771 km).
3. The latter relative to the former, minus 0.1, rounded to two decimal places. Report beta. 0.18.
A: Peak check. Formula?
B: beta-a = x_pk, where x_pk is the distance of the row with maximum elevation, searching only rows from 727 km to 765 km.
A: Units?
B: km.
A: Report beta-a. 742.0 km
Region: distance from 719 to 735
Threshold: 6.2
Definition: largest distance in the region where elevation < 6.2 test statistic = 732.0 km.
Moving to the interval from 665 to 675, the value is 674.0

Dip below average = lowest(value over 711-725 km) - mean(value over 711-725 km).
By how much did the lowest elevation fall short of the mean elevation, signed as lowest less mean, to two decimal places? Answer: -0.30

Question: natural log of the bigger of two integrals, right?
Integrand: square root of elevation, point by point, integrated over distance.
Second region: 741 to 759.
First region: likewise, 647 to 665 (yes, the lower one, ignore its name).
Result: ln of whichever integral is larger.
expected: 3.84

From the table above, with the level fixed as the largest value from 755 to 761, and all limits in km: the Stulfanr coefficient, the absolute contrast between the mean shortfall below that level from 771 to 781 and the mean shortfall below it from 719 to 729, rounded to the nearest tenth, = 0.3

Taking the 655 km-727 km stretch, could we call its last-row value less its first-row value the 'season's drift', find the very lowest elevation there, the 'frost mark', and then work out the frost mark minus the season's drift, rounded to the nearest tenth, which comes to 2.9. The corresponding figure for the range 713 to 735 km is 6.9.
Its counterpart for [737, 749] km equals 6.8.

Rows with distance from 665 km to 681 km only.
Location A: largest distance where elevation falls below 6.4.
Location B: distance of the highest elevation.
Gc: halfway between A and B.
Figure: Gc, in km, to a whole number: 673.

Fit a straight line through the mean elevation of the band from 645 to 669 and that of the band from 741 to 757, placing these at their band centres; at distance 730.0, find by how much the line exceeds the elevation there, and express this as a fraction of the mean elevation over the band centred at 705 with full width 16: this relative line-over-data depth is -0.051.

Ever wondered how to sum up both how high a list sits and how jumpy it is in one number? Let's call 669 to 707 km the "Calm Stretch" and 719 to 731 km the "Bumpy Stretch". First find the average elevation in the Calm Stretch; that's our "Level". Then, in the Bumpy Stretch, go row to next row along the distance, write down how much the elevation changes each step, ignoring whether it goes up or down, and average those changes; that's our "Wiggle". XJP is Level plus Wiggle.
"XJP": 5.75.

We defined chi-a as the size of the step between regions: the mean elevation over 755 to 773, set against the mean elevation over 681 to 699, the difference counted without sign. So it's 1.4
